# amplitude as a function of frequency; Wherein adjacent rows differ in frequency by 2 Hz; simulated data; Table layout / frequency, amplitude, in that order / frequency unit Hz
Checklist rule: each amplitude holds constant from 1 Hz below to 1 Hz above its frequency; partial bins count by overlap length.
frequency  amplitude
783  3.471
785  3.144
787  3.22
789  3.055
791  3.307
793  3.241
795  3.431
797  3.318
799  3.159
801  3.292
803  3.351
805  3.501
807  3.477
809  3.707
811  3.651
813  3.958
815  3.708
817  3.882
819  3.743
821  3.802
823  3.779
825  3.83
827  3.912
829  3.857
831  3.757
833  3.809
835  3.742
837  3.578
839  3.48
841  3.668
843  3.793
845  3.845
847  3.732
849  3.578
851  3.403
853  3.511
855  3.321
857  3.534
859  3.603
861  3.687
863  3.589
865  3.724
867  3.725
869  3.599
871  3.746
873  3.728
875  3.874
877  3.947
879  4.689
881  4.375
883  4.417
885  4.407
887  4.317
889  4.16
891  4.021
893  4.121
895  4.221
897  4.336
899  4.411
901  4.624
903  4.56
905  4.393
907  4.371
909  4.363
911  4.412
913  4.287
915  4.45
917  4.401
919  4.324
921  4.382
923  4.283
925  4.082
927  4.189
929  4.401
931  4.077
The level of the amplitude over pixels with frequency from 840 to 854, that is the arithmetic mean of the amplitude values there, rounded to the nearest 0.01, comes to 3.65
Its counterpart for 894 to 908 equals 4.42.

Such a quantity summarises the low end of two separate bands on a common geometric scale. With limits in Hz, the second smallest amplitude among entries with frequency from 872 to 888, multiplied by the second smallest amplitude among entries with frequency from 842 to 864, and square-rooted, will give 3.63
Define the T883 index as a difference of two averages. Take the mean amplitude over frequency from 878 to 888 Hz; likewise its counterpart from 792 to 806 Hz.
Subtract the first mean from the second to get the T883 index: -1.1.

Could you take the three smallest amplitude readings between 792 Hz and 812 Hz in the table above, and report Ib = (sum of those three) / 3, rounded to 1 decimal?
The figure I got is 3.2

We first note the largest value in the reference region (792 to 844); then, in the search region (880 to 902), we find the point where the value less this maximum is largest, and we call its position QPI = 901 Hz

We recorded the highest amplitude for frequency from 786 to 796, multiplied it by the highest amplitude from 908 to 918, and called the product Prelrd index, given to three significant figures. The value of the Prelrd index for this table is 15.3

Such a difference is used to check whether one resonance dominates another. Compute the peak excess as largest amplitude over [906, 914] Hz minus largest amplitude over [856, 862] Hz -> 0.7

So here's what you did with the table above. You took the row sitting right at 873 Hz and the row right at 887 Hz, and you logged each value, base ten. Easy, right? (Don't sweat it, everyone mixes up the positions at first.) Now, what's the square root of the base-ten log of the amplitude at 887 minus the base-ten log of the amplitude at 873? 0.252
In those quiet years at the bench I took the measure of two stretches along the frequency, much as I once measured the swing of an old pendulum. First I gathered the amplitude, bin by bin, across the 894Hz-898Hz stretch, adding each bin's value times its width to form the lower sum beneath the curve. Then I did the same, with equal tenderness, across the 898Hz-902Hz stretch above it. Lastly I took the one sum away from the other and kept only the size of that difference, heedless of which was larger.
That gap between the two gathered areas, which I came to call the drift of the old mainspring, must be 1.0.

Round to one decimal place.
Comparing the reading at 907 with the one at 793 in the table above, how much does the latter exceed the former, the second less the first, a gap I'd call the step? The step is -1.1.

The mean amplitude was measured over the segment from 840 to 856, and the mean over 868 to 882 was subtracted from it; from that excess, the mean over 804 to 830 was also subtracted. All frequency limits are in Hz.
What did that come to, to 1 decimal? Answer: -4.1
